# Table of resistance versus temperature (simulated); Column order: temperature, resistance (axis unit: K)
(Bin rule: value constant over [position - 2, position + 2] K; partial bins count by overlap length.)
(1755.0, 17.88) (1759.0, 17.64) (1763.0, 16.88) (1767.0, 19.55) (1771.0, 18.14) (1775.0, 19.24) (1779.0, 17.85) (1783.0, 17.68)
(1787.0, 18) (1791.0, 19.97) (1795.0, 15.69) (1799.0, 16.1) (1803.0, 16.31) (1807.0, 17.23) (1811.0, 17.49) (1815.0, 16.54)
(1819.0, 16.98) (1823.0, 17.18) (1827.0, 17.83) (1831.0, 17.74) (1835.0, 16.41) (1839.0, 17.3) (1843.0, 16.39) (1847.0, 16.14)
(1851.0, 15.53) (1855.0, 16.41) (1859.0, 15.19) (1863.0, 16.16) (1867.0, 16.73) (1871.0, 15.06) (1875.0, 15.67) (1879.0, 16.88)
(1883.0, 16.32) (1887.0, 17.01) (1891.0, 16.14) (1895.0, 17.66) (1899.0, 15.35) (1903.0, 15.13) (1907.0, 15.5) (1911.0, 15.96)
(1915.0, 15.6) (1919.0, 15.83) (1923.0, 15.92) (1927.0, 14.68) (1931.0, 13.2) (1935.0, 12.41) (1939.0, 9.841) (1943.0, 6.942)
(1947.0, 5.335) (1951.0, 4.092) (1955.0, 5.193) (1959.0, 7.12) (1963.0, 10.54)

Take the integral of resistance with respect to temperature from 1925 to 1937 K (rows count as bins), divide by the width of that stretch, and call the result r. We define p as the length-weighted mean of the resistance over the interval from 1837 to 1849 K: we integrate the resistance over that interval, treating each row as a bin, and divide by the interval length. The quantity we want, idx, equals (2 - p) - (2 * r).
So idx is -41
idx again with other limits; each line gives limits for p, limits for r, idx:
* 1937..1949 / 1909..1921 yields -37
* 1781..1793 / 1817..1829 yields -51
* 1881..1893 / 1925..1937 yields -41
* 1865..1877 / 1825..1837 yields -48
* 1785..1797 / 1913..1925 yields -47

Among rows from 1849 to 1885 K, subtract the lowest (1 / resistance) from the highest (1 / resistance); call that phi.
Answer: 0.0072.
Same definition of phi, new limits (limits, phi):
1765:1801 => 0.0137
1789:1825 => 0.0137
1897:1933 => 0.0131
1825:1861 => 0.0097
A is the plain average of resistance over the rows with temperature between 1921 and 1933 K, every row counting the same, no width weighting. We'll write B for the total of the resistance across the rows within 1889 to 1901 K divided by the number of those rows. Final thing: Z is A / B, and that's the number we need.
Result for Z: 0.89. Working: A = 14.6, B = 16.4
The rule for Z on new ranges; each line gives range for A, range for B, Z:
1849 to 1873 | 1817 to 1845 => 0.93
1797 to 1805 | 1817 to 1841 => 0.94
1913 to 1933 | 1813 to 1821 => 0.90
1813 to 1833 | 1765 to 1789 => 0.94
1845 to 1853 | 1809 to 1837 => 0.92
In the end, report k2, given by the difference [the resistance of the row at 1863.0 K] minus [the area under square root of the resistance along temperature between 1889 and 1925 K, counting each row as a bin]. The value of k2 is -127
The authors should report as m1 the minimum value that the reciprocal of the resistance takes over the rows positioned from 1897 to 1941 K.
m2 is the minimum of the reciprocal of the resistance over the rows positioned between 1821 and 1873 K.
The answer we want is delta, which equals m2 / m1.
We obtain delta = 0.9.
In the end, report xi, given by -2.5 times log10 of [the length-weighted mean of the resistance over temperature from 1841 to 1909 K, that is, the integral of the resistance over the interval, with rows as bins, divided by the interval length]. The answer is -3.02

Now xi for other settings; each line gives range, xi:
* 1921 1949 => -2.62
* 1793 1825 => -3.06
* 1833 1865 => -3.02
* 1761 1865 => -3.09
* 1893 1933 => -2.97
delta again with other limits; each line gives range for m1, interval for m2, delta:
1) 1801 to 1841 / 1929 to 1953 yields 1.4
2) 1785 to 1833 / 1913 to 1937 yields 1.3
